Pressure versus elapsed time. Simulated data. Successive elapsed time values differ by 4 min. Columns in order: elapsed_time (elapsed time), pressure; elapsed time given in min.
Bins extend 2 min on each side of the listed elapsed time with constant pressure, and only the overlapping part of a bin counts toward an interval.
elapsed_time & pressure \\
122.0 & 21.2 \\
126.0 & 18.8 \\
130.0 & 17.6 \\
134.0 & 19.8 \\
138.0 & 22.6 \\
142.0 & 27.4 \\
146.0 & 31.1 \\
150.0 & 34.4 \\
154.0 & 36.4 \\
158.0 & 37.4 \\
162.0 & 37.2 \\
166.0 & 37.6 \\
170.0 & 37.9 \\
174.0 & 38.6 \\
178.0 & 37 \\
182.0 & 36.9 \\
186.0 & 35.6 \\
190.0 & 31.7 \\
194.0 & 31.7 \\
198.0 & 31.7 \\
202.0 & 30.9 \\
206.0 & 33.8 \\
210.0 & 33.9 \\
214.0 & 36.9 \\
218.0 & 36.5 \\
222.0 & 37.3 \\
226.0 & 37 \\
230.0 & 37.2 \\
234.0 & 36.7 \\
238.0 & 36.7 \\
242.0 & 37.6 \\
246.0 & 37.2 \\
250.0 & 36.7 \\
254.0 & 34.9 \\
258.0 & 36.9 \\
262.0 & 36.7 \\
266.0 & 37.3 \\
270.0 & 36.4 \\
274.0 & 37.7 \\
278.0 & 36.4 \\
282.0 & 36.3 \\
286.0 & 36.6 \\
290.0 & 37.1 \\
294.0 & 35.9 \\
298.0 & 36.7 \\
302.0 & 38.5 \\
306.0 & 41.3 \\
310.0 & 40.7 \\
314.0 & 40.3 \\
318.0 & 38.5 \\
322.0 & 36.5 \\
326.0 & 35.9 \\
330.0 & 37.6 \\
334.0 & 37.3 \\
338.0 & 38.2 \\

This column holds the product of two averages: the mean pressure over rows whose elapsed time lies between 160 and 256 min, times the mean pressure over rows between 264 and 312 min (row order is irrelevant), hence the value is 1345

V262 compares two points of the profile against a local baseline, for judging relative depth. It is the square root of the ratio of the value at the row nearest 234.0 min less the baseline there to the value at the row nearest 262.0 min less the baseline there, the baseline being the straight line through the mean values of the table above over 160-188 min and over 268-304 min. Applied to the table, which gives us 1.20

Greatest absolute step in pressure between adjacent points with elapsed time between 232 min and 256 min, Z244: 1.8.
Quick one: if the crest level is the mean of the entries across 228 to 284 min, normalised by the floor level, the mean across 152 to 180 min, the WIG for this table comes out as 0.98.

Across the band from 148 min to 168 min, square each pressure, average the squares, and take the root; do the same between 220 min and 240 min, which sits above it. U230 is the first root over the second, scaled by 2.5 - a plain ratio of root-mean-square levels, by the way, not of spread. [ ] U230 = 2.48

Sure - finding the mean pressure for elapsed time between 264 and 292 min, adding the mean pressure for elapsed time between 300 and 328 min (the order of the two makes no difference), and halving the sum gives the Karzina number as 37.8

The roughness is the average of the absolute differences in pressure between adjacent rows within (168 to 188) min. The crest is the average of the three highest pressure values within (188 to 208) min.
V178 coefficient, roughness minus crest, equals -31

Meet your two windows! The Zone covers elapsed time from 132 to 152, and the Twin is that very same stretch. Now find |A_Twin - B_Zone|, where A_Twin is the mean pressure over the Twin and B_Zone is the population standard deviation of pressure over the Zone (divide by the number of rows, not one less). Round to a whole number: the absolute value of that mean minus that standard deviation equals 22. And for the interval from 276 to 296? 36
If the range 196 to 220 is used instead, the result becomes 32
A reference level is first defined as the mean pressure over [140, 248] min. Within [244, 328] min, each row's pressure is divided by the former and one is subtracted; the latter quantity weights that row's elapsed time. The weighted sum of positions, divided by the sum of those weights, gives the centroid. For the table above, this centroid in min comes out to 294.2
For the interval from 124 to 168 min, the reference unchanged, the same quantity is 130.8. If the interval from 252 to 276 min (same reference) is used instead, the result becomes 267.3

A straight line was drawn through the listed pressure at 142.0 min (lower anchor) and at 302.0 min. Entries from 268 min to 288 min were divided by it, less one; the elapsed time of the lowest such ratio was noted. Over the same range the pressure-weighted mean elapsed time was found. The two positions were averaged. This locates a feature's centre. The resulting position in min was 280.0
